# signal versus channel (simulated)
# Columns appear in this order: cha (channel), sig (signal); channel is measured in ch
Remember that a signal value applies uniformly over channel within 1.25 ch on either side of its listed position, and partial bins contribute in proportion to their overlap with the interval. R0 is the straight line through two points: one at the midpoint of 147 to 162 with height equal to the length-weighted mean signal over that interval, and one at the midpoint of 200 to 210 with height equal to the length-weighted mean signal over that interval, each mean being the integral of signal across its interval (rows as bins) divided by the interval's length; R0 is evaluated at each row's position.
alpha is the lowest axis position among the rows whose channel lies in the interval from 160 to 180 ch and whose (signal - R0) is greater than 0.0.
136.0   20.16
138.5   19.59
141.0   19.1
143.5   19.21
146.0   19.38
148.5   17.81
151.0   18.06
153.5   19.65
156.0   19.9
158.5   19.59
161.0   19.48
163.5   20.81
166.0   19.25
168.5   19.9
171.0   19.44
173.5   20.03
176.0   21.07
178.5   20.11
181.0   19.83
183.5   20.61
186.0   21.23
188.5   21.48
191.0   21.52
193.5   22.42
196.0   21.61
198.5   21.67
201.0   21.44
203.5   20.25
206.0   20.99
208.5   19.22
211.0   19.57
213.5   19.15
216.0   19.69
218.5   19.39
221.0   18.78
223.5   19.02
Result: 161.0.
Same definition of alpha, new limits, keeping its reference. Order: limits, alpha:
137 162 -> 138.5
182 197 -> 183.5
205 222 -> 206.0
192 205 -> 193.5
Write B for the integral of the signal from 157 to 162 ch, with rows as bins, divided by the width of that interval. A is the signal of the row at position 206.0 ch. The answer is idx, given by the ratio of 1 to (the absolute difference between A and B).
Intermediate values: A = 20.99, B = 19.6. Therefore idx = 0.7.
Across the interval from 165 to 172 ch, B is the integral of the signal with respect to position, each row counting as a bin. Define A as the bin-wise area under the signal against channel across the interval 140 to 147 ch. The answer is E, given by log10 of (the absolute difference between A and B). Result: 0.34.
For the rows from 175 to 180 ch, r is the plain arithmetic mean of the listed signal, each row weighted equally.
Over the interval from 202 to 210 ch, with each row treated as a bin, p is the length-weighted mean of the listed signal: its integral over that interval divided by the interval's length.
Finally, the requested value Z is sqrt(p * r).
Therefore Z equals 20.4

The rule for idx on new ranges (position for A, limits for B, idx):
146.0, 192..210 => 0.6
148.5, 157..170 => 0.5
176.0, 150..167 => 0.7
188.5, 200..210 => 1.0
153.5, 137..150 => 1.6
